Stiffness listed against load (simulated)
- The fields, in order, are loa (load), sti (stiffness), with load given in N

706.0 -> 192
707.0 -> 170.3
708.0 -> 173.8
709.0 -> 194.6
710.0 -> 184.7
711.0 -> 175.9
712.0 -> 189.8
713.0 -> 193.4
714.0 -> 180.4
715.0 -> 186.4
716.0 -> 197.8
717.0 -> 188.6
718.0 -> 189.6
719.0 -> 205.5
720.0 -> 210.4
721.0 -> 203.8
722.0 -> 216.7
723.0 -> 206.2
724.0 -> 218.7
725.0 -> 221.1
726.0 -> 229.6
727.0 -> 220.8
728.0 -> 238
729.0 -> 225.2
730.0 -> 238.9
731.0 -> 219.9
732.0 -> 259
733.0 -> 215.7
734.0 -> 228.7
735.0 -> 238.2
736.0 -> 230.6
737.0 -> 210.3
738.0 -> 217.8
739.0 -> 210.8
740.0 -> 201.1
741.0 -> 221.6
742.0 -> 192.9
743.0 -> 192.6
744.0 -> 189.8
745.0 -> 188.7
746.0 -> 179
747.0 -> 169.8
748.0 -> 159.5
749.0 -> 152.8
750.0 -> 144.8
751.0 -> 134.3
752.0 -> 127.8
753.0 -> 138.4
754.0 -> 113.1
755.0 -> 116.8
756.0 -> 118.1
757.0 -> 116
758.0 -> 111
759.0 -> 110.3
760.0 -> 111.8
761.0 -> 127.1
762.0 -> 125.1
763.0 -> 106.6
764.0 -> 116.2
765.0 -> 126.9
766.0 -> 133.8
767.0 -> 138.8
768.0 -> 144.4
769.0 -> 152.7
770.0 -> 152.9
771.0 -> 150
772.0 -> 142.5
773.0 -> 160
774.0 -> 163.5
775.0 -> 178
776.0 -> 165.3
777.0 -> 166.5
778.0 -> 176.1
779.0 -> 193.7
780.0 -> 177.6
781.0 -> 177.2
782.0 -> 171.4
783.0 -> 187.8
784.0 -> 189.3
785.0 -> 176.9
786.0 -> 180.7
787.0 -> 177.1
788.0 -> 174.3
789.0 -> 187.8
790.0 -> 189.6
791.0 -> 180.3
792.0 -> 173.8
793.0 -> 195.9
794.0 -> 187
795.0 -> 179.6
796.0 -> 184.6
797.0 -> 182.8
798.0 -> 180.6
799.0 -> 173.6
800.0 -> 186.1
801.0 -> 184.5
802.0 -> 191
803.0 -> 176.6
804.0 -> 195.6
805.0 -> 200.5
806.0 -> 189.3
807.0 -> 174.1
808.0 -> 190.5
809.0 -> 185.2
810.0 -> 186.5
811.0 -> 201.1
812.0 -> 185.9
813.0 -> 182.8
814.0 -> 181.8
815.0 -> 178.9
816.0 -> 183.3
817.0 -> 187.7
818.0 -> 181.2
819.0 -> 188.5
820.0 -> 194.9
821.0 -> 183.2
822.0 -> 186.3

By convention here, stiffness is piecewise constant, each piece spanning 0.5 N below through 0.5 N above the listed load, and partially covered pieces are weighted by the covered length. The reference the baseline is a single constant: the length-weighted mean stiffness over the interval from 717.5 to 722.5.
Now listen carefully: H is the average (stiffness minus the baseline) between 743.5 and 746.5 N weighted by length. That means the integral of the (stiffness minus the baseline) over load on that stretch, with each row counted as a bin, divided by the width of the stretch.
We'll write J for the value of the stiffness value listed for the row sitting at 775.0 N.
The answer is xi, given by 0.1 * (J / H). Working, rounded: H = -19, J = 178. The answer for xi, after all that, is -0.92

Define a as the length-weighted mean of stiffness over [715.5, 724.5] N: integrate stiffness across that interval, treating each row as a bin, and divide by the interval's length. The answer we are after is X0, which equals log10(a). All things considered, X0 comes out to 2.31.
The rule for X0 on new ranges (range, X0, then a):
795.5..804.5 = 2.26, 184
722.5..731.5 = 2.35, 224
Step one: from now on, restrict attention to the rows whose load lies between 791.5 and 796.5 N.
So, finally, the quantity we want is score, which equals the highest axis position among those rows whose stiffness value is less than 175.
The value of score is 792.0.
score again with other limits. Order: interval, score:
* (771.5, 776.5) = 776.0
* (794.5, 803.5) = 799.0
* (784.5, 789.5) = 788.0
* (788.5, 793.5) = 792.0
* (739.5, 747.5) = 747.0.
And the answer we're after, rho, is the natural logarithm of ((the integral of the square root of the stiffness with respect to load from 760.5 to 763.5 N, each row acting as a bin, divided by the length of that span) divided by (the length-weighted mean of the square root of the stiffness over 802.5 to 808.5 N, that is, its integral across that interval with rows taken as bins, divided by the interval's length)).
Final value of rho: -0.23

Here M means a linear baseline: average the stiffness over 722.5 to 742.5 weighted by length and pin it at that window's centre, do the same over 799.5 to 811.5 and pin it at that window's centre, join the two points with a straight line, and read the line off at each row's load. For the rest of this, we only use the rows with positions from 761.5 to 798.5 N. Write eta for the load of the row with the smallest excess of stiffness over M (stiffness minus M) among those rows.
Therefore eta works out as 763.0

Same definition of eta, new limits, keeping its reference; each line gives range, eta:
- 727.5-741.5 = 740.0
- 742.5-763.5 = 763.0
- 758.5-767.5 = 763.0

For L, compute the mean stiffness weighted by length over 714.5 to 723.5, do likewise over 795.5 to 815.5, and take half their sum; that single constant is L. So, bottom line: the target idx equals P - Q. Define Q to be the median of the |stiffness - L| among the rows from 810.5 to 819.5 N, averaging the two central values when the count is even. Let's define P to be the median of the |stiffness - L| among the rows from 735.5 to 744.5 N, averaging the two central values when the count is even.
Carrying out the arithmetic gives 7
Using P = 17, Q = 10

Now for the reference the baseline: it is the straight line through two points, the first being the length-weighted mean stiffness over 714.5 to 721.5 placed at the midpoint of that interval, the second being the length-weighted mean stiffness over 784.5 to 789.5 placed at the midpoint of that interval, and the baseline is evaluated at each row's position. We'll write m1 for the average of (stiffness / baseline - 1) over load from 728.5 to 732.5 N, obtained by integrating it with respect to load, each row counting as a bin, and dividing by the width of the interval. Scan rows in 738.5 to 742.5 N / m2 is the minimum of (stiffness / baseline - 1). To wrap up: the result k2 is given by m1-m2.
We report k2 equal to 0.2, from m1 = 0.21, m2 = 0.01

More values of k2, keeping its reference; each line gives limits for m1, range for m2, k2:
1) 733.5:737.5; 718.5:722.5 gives 0.1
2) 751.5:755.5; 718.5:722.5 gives -0.4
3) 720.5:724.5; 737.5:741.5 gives 0.0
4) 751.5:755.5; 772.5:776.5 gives -0.2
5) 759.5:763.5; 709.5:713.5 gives -0.3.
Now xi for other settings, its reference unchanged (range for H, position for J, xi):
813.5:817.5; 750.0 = -0.65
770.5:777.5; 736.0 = -0.52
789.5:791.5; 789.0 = -0.93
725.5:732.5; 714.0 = 0.65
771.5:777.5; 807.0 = -0.41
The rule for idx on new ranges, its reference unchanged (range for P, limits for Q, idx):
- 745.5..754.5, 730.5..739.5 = 21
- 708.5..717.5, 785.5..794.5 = -8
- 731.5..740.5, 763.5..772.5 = -26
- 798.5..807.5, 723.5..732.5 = -25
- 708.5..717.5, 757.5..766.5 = -72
